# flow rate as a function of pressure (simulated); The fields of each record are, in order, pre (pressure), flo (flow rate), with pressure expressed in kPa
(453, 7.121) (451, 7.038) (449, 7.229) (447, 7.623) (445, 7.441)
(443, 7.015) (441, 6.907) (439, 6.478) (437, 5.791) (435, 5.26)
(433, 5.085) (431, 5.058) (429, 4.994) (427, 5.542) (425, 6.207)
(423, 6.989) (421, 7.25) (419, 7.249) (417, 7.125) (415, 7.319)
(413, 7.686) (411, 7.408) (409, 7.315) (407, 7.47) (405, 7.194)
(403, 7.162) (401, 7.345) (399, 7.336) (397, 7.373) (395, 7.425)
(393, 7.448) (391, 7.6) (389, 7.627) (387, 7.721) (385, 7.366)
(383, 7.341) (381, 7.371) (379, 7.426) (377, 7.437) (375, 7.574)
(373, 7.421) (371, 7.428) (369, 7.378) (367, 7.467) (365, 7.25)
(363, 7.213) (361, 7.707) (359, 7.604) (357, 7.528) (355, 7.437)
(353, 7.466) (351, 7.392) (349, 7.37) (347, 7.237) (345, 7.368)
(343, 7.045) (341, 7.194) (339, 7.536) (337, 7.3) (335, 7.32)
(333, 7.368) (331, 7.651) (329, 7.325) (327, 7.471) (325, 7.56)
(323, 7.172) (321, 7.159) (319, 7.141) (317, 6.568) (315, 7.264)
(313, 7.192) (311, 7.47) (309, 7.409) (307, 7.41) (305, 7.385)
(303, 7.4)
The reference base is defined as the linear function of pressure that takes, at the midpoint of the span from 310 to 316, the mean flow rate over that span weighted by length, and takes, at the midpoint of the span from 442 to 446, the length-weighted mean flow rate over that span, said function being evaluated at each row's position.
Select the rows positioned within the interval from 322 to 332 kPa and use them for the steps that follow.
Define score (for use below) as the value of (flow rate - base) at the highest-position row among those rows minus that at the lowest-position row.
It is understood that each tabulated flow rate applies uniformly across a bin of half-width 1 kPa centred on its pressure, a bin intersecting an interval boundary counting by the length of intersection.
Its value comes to 0.48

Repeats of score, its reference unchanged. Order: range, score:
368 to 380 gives 0.05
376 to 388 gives 0.29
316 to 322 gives 0.59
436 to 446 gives 1.65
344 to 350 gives 0.00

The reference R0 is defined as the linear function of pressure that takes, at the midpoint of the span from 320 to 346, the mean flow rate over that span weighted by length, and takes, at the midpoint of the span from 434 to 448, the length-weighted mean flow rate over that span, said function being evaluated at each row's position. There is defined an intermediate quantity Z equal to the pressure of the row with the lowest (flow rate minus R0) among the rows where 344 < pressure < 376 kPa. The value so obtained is 347 kPa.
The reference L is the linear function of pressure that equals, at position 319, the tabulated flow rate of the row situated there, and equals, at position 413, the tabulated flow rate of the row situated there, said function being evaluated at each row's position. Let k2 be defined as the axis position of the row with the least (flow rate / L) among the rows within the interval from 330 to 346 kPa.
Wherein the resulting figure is 343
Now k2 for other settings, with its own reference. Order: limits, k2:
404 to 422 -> 417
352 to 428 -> 427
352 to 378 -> 363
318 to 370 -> 343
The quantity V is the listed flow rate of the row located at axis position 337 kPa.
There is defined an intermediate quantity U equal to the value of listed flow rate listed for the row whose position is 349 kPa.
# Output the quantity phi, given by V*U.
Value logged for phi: 53.8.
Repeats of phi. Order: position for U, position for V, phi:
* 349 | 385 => 54.3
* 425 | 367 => 46.3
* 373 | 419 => 53.8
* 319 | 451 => 50.3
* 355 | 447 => 56.7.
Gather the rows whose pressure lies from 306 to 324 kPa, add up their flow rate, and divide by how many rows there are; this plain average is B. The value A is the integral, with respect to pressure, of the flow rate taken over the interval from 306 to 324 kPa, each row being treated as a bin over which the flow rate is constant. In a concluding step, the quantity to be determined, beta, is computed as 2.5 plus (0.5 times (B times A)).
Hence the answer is 469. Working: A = 130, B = 7.20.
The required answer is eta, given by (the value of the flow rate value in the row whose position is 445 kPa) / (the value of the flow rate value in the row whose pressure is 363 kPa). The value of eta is 1.03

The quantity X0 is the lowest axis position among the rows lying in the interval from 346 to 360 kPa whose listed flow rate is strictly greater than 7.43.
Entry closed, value 353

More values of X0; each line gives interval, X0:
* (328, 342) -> 331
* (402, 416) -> 407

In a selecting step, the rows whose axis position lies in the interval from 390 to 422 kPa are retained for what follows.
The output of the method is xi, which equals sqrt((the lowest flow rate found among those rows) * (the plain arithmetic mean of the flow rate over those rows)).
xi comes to 7.24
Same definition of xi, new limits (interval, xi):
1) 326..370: 7.22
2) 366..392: 7.41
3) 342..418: 7.22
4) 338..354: 7.18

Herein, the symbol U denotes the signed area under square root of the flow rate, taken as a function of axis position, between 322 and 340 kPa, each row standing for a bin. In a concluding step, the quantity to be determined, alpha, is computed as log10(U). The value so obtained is 1.69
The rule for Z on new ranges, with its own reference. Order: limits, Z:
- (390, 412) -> 403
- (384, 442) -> 429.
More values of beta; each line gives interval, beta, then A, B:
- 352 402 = 1391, 373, 7.45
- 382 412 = 826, 222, 7.41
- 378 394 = 451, 120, 7.49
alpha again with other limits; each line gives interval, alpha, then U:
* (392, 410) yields 1.69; 48.77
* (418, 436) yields 1.64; 43.81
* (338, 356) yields 1.69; 48.76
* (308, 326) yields 1.68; 48.34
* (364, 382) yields 1.69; 49.02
